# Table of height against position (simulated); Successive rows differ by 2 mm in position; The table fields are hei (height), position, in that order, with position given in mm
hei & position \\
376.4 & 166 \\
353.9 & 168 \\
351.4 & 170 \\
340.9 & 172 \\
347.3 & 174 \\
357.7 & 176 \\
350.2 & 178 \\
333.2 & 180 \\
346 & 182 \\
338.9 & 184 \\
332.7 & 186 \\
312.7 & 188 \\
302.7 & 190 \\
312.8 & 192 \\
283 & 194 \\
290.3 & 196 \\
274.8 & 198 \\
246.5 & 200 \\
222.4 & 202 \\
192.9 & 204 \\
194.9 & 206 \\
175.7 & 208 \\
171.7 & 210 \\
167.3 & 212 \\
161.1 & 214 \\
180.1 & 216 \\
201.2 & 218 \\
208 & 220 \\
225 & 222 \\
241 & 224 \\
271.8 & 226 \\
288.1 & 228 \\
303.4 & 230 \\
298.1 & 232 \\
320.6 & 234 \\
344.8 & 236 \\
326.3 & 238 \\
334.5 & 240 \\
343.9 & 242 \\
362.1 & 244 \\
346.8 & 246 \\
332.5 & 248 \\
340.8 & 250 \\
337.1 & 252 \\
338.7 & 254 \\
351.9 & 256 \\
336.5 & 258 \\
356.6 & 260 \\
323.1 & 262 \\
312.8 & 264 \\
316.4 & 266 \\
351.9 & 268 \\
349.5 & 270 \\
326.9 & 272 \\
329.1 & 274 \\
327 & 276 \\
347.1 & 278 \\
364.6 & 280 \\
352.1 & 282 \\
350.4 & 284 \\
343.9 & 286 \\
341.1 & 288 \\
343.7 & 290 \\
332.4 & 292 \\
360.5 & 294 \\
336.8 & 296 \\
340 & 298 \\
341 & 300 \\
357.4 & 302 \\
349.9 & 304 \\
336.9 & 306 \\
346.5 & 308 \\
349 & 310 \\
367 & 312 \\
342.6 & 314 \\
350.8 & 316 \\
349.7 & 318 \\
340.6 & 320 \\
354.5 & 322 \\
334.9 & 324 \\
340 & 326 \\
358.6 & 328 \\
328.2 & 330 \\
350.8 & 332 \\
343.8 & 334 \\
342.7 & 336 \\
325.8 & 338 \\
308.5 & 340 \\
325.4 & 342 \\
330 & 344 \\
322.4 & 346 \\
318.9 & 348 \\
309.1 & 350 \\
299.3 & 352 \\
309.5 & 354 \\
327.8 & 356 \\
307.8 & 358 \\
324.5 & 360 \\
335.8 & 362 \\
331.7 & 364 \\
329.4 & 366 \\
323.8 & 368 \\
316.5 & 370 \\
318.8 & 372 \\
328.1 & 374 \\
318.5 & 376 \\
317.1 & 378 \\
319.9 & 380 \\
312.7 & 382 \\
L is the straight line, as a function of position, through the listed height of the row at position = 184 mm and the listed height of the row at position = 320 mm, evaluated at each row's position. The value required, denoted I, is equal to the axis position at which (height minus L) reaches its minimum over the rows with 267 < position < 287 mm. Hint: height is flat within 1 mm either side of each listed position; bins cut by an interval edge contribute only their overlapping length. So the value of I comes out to 272 mm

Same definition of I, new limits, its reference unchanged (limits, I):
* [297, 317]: 306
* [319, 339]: 338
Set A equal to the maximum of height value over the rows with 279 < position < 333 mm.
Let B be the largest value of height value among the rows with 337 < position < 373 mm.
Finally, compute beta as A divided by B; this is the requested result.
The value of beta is 1.09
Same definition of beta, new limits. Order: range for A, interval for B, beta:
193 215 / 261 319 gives 0.79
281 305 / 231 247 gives 1.00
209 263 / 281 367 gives 0.99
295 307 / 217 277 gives 0.99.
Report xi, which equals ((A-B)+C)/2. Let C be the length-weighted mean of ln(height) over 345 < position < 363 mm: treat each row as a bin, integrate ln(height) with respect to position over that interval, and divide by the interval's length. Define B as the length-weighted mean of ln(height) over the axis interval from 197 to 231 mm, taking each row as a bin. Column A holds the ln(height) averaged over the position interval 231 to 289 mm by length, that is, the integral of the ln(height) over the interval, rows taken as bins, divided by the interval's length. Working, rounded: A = 5.82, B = 5.4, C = 5.76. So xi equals 3.11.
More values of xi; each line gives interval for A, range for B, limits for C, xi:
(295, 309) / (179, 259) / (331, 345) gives 3.02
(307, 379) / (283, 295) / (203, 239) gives 2.70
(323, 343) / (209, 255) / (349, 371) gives 2.99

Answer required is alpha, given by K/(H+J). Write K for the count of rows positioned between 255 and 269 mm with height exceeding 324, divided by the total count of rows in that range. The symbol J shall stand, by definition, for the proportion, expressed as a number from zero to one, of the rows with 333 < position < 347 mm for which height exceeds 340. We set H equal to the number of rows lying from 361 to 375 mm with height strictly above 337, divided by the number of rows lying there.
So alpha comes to 2.0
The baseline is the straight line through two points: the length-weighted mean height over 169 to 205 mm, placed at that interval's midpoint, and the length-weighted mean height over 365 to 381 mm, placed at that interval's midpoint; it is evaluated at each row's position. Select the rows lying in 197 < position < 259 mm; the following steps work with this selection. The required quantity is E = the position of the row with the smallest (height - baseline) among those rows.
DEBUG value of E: 214 mm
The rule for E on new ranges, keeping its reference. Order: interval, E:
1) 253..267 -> 264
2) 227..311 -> 228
